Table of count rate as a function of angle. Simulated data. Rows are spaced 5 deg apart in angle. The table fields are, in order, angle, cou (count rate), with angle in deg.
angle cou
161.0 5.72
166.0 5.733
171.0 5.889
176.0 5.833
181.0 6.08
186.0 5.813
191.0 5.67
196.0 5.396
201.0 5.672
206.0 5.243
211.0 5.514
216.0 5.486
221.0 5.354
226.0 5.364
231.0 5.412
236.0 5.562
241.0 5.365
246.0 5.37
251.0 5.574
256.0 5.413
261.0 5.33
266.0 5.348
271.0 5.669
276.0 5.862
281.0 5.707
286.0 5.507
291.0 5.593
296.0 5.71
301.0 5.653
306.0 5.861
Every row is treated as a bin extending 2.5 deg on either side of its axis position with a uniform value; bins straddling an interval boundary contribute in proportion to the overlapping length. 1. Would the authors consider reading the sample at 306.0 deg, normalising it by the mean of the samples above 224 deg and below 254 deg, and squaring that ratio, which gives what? 1.16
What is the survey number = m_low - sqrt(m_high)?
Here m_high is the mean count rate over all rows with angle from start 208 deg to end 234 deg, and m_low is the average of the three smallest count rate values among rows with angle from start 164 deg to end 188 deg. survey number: 3.46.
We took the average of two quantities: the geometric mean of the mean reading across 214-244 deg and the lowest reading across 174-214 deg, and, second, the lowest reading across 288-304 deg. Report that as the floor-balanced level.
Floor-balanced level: 5.46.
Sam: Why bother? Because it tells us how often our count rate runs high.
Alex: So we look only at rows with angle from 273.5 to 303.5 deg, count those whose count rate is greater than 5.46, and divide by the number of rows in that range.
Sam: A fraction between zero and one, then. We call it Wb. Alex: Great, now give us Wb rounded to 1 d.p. 1.0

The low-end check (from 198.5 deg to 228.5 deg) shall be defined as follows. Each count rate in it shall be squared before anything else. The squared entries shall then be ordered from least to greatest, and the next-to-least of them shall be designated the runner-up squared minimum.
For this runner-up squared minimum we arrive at 28.67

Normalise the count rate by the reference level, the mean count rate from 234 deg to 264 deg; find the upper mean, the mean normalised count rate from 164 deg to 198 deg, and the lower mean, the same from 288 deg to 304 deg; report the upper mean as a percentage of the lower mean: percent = 102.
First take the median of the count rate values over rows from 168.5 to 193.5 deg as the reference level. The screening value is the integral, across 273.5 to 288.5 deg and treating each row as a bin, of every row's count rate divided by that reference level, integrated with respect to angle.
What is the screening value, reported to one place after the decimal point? 14.6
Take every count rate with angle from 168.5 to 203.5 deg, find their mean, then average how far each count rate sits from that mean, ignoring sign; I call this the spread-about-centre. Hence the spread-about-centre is 0.159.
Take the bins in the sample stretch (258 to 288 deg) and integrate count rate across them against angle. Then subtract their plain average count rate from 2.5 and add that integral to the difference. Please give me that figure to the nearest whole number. 164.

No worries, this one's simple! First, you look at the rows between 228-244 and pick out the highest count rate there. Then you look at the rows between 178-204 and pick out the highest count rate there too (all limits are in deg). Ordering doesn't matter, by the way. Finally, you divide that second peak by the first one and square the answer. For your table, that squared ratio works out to 1.19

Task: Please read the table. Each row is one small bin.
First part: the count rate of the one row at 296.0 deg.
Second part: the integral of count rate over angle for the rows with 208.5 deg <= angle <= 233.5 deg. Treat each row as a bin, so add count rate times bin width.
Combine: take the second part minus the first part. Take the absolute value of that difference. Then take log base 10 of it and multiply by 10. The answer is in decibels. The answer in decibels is 21.1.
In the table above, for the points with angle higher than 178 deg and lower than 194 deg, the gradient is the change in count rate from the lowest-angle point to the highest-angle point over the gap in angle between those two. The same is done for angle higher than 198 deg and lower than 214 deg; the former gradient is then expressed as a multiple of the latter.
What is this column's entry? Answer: 2.6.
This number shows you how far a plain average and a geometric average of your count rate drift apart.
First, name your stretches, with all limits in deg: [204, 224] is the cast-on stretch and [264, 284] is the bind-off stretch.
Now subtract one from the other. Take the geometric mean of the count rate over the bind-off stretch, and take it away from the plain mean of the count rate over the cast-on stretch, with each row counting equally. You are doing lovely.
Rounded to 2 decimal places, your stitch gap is -0.24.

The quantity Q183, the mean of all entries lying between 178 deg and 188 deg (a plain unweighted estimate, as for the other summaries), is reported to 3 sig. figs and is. 5.95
